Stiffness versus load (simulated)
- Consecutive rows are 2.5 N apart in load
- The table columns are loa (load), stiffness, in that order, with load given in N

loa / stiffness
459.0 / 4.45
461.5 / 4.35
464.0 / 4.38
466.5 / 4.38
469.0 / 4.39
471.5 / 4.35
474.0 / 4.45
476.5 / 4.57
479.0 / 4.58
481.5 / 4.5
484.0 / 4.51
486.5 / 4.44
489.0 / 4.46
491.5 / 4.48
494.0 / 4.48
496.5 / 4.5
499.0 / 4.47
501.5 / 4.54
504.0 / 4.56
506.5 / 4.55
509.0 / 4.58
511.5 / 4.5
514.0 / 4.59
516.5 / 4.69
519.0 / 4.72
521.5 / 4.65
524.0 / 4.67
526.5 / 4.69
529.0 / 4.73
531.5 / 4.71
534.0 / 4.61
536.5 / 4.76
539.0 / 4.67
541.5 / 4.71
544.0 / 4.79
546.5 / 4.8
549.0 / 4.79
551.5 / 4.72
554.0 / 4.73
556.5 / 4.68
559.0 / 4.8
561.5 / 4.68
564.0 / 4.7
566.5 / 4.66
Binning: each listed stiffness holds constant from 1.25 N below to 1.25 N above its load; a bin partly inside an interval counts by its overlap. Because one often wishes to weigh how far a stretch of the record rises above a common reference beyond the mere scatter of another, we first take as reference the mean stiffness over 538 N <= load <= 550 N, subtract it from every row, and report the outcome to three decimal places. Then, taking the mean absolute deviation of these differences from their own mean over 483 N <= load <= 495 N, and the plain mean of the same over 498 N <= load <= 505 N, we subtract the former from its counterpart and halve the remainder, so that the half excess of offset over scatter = -0.124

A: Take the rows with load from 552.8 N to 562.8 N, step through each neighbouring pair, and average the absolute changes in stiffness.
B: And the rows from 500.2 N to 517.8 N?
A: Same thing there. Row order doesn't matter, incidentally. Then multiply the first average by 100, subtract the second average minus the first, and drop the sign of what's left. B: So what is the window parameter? 10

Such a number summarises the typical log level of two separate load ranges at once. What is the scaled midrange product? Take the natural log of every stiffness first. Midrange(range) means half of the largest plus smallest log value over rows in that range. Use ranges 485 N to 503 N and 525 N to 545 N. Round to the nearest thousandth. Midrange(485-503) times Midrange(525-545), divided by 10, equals 0.232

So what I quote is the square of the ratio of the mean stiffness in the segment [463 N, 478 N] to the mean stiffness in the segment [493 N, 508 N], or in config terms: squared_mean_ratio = 0.96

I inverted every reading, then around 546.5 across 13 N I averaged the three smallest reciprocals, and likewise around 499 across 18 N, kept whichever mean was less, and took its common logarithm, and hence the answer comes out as -0.681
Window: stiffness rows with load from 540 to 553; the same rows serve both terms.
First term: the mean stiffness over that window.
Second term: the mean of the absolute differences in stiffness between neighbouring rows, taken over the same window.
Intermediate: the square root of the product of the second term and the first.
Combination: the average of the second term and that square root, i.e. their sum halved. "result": 0.246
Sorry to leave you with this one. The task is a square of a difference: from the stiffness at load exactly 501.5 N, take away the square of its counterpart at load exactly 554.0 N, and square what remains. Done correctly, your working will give 318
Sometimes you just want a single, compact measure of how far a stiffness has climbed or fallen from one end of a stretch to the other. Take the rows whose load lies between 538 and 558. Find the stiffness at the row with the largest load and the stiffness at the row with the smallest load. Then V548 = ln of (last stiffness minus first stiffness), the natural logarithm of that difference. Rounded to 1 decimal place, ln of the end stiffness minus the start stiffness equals -4.6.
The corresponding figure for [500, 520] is -1.7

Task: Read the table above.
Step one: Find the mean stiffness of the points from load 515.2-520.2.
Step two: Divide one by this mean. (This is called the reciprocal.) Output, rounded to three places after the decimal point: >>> 0.213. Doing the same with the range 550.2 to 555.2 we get 0.212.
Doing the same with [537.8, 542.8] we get 0.213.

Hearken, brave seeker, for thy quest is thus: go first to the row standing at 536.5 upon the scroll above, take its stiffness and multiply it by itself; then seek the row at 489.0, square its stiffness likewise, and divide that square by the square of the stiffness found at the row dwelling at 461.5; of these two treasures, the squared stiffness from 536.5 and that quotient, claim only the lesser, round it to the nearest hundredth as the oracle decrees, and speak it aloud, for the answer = 1.05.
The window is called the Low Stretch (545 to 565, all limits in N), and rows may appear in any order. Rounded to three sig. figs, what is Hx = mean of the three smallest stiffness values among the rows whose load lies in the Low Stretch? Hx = 4.69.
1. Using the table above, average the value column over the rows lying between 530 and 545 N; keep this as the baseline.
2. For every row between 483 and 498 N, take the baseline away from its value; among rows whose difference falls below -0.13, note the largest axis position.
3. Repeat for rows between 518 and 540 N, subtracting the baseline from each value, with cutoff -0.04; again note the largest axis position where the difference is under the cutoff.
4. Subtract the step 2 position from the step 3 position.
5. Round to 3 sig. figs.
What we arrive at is 37.5 N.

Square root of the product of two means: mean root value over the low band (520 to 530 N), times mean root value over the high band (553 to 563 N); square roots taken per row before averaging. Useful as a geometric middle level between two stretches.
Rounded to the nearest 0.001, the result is 2.169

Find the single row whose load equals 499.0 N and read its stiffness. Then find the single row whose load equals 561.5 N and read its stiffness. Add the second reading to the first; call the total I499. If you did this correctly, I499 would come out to 9.15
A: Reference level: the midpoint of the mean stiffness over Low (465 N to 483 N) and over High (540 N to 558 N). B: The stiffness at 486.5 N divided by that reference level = 0.965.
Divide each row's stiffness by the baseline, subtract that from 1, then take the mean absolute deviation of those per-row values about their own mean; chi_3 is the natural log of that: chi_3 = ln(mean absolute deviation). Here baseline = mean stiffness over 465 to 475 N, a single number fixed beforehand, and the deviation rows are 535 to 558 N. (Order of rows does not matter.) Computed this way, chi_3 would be -4.67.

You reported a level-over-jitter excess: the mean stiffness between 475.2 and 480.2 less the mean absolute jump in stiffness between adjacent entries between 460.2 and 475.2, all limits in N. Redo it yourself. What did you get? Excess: 4.54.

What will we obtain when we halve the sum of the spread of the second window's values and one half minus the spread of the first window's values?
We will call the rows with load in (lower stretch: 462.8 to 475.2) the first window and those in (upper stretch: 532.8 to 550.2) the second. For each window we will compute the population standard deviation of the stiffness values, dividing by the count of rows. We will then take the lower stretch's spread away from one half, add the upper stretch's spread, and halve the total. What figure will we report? 0.267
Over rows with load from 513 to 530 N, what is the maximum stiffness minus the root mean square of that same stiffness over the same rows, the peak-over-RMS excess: 0.053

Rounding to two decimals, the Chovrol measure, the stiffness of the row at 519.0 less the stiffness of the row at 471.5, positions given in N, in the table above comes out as 0.37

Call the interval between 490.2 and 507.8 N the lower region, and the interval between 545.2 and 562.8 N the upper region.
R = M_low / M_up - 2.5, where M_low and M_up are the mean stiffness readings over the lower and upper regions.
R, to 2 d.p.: -1.55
